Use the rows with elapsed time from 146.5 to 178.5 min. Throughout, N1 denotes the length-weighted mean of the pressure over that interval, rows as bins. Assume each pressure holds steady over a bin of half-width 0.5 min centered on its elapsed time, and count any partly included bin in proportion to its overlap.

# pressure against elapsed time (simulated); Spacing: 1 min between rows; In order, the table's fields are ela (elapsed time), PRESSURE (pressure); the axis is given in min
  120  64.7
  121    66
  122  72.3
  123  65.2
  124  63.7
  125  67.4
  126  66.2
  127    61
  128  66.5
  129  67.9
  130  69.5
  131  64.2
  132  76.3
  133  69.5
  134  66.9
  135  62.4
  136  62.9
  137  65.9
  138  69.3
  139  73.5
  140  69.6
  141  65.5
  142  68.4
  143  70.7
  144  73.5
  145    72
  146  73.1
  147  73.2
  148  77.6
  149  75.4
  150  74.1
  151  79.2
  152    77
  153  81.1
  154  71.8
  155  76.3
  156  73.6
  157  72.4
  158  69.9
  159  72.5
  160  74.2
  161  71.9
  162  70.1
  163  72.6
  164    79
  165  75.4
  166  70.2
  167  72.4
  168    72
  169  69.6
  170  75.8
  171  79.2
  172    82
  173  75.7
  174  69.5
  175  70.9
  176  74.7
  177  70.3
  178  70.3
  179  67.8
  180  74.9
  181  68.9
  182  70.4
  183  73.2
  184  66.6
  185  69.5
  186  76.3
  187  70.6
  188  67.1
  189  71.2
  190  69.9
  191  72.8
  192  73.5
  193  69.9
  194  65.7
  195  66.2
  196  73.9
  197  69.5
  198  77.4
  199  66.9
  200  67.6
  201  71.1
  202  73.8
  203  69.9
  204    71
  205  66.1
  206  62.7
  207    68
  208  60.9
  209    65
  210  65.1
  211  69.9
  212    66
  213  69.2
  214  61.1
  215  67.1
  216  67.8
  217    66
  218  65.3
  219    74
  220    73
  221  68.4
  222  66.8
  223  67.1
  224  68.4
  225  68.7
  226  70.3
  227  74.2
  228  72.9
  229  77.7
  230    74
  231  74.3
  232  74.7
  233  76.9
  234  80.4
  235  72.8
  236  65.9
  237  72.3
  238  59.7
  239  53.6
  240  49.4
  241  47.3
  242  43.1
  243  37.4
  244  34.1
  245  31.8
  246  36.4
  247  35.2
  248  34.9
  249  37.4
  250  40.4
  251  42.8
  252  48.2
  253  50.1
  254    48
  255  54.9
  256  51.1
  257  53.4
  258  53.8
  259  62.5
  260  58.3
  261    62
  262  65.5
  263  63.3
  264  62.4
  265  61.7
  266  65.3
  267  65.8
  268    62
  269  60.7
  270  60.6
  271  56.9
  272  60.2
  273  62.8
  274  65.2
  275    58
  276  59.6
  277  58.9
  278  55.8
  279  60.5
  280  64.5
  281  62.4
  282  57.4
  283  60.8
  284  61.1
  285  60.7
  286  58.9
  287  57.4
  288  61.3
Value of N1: 74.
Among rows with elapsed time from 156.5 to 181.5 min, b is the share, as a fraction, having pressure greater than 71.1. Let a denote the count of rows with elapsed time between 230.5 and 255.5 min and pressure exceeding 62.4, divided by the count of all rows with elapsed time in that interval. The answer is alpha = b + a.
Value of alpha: 0.9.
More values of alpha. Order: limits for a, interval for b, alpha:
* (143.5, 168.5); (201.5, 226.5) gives 1.1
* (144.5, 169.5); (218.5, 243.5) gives 1.5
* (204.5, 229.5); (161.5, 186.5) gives 1.4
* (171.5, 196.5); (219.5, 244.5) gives 1.4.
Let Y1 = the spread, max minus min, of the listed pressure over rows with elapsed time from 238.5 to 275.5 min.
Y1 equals 34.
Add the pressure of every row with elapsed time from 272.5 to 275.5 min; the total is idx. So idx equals 186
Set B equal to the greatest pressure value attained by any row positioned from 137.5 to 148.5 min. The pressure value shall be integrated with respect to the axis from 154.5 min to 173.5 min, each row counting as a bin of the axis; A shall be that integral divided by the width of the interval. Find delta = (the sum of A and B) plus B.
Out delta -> 229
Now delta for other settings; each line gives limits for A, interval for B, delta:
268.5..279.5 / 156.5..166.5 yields 218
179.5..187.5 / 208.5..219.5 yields 219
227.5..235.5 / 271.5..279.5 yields 206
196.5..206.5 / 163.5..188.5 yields 234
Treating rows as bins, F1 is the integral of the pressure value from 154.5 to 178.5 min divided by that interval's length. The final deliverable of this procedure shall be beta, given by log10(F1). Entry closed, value 1.865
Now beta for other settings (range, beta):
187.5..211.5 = 1.839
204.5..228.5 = 1.830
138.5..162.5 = 1.864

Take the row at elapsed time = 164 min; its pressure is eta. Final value 79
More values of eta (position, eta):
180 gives 74.9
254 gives 48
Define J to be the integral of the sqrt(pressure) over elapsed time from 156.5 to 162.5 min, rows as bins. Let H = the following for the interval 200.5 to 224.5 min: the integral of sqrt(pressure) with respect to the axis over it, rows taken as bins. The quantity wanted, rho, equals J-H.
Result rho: -146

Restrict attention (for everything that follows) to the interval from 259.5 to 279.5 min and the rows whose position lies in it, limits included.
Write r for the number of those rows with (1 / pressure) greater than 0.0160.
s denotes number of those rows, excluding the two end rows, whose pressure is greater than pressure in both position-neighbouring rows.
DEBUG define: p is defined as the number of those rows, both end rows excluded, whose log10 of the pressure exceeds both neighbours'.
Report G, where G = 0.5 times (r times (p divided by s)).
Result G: 7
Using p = 4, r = 14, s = 4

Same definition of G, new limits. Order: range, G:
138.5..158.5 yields 0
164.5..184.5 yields 0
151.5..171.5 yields 0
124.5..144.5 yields 1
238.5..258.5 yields 10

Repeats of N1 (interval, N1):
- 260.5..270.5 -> 63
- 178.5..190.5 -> 71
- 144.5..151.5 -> 75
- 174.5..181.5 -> 71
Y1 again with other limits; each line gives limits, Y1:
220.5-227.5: 7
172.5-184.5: 9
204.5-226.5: 13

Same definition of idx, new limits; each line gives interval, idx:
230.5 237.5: 517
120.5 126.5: 401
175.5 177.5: 145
